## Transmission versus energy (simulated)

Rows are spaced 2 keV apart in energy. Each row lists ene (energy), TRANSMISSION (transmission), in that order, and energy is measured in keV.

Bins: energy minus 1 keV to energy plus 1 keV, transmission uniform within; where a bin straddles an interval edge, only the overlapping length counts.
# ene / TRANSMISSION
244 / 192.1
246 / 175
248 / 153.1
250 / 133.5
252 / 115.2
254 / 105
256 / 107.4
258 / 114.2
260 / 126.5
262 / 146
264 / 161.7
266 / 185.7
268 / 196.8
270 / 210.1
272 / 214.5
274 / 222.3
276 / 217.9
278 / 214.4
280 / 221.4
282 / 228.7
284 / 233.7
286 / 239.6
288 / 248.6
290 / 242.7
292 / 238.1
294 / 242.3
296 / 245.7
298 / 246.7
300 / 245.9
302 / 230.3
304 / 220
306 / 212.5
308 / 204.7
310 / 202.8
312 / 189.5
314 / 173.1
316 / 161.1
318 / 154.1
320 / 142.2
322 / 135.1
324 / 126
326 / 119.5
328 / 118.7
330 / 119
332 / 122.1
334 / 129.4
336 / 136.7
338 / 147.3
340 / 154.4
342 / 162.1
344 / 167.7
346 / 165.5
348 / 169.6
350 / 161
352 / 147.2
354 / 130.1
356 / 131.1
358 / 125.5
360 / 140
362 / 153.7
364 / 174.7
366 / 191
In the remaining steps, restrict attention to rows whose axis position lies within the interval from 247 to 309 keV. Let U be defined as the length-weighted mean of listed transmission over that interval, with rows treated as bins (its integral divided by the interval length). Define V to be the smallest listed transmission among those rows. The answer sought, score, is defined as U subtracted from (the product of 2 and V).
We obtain 12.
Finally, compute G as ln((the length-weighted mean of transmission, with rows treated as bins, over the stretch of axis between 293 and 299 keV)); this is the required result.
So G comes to 5.50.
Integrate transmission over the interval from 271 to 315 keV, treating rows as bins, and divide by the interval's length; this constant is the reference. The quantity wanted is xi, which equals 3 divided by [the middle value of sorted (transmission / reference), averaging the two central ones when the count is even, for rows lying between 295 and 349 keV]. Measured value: 4.2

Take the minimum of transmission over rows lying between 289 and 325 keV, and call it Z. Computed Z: 126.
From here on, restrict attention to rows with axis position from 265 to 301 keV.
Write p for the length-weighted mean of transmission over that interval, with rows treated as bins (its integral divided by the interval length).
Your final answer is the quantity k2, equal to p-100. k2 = 128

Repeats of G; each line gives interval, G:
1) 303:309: 5.36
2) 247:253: 4.90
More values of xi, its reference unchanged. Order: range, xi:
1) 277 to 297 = 2.8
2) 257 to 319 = 3.1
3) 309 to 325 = 4.3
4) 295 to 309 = 2.9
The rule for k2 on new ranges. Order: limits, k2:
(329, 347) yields 45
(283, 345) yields 84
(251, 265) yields 25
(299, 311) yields 119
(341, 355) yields 58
